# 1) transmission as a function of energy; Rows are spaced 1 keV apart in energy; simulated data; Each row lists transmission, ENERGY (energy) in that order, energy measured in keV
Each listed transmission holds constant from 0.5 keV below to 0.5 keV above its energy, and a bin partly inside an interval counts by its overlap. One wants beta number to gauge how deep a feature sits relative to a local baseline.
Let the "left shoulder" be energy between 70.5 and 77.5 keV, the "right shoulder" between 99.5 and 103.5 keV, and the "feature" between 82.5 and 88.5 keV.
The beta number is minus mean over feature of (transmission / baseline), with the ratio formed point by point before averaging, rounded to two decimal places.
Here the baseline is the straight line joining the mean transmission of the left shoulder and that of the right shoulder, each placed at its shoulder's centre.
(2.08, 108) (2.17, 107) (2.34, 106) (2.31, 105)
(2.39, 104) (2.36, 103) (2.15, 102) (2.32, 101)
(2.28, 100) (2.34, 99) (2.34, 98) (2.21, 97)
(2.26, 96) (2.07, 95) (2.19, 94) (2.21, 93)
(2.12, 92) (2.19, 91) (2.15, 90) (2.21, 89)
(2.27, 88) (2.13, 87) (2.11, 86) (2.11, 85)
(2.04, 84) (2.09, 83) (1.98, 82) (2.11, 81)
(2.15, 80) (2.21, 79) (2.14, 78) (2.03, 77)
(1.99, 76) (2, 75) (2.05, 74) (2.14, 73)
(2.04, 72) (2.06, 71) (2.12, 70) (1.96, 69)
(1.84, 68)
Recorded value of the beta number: -0.99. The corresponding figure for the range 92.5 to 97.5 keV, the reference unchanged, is -0.98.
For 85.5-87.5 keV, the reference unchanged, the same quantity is -0.99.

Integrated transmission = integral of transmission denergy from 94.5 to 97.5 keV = 6.5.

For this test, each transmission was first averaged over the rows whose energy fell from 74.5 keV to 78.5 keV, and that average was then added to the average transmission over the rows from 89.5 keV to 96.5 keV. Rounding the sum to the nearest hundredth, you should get 4.21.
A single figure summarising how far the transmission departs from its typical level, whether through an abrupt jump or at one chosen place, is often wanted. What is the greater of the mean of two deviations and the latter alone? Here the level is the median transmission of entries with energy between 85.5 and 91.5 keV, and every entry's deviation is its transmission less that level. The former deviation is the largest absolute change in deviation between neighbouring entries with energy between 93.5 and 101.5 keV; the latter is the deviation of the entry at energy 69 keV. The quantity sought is -0.010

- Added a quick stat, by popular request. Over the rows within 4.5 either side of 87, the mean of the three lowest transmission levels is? 2.08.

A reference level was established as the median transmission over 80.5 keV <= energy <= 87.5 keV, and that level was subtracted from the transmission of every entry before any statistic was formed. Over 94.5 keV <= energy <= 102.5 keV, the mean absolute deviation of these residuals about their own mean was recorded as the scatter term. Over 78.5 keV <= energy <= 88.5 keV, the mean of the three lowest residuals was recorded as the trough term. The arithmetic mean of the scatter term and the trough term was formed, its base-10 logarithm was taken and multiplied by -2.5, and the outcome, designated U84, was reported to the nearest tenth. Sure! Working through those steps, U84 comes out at 6.8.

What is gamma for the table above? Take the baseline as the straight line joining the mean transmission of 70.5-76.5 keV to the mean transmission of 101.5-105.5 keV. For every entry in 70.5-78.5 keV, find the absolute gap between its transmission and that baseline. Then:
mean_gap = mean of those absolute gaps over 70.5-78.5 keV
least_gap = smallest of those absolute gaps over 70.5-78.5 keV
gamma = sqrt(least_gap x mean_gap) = 0.007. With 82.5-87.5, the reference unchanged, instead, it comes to 0.039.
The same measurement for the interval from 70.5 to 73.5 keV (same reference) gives 0.017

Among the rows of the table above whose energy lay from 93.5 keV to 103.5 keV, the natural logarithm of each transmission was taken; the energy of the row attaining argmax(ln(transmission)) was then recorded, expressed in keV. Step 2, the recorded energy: 103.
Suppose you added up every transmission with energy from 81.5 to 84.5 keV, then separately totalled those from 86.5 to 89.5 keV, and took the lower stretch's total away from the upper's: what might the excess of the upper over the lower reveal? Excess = 0.5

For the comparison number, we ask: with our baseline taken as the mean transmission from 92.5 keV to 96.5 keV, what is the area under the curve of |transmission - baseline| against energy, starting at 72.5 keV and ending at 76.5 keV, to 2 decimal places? 0.55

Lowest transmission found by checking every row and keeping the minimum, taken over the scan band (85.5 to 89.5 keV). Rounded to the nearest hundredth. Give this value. 2.11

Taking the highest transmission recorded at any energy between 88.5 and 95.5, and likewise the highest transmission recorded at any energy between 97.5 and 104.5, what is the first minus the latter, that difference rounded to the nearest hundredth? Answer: -0.18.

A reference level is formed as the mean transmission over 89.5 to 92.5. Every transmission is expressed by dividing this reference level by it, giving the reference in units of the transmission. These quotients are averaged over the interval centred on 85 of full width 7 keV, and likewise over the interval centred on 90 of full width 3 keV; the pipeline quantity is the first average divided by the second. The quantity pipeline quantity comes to 1.04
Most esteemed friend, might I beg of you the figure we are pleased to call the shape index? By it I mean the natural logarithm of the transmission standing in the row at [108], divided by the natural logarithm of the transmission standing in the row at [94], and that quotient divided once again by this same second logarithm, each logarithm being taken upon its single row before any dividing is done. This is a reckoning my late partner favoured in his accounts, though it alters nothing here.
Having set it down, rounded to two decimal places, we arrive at 1.19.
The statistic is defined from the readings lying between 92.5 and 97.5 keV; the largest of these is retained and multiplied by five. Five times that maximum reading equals 11.3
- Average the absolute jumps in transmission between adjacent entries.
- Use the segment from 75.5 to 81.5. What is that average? 0.064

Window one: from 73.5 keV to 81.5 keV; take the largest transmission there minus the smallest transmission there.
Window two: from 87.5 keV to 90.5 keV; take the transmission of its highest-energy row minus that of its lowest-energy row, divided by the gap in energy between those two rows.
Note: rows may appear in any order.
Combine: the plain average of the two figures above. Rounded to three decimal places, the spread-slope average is 0.080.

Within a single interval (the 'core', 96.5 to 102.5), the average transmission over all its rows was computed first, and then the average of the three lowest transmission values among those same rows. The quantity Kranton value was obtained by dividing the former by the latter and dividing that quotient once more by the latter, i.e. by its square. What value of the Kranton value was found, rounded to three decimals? 0.464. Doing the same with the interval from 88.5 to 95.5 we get 0.484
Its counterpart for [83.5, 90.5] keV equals 0.493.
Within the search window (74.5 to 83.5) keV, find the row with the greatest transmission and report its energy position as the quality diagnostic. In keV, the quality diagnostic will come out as 79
